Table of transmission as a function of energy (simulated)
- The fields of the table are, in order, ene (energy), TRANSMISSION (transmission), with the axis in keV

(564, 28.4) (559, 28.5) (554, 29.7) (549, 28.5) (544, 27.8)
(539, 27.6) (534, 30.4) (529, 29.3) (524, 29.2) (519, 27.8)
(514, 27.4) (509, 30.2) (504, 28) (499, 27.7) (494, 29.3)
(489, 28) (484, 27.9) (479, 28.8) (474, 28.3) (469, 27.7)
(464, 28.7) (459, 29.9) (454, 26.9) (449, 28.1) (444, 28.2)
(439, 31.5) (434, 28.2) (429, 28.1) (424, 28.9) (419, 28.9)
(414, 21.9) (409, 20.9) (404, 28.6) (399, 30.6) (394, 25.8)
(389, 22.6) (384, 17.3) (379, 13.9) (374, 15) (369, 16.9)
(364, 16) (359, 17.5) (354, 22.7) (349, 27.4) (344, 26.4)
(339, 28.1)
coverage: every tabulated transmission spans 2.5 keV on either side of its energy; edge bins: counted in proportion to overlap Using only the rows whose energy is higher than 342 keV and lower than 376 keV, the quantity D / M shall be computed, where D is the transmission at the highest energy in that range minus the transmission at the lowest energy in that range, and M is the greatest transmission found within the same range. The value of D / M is -0.42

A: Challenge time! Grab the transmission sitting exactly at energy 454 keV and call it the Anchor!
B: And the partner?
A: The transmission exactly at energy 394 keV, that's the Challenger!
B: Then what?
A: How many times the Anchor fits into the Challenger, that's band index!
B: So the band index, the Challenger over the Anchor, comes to 0.96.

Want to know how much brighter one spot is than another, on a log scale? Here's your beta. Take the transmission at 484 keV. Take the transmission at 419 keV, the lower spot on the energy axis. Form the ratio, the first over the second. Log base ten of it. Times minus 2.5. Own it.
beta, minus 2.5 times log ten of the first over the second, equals 0.038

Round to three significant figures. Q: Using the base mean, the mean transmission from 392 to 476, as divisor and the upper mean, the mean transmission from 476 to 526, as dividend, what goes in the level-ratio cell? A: 1.03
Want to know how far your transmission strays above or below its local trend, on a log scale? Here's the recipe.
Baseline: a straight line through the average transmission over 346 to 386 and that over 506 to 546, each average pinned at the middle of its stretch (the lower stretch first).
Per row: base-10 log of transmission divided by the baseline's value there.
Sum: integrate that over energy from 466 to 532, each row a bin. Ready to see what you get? 1.5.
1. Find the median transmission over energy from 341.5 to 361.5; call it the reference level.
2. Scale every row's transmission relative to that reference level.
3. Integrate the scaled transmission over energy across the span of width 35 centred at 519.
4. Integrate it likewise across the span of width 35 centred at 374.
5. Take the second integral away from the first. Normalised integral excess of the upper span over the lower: 17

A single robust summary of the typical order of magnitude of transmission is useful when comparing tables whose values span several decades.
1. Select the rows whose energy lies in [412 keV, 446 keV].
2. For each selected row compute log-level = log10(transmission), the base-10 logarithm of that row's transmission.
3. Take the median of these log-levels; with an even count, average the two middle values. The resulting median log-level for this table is 1.45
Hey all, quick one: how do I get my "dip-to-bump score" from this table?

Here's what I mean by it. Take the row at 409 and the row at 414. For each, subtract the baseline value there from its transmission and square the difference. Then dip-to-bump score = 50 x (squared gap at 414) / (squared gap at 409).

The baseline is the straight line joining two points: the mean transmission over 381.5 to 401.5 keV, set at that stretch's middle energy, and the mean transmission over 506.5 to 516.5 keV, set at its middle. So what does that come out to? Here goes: 31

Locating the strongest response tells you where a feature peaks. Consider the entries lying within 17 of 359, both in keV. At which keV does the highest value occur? 349 keV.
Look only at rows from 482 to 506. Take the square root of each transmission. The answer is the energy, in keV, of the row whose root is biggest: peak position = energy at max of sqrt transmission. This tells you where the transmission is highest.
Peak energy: 494 keV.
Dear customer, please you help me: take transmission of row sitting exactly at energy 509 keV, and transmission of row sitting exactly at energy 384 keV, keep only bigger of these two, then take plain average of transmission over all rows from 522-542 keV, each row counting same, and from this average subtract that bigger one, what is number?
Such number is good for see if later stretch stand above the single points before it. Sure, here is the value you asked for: -1.1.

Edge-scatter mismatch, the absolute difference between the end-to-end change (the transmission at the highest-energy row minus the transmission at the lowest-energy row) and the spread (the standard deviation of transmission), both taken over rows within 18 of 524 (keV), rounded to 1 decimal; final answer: 3.8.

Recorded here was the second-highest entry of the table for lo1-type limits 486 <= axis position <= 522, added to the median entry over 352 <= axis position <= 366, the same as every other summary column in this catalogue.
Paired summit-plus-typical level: 47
